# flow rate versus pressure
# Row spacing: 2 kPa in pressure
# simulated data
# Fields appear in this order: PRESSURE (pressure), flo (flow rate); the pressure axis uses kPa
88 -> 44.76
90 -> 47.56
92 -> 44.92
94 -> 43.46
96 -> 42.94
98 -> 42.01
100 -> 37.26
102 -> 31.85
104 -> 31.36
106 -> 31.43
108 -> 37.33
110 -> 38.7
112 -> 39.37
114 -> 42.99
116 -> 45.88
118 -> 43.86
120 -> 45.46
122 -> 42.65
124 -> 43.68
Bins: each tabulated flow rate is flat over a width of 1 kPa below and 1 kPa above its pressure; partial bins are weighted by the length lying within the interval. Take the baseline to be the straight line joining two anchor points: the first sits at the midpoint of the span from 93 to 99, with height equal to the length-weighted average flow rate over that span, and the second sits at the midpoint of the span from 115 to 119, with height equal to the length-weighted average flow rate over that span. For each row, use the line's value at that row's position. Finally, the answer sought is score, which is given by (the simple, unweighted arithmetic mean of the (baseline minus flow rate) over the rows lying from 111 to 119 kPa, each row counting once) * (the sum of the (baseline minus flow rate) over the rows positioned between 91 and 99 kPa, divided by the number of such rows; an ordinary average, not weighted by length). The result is -1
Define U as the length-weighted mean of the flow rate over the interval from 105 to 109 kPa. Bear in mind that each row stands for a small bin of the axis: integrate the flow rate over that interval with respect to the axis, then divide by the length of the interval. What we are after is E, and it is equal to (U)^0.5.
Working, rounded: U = 34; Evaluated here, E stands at 5.9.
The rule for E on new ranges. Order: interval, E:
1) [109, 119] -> 6.5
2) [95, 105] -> 6.1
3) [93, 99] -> 6.5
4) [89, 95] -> 6.7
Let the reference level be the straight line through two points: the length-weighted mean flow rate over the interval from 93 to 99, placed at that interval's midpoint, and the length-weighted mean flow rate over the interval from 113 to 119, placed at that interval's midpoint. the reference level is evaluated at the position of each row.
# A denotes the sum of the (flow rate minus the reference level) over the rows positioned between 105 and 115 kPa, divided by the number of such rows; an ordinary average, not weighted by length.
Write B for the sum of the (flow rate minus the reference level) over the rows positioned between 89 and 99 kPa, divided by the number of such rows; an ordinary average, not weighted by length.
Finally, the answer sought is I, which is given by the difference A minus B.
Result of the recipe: -7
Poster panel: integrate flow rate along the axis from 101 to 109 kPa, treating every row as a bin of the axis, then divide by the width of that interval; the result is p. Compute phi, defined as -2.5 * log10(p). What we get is -3.80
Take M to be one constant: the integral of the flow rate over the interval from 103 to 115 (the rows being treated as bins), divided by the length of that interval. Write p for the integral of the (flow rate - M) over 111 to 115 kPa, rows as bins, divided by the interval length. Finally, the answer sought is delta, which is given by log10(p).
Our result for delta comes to 0.64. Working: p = 4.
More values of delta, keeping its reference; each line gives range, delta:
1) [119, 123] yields 0.86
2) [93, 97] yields 0.80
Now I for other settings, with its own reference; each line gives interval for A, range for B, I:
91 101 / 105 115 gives 5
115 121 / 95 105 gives 7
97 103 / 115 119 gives -7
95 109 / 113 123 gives -7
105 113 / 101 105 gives 5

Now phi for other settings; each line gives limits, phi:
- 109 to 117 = -4.05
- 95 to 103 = -3.96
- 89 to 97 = -4.13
